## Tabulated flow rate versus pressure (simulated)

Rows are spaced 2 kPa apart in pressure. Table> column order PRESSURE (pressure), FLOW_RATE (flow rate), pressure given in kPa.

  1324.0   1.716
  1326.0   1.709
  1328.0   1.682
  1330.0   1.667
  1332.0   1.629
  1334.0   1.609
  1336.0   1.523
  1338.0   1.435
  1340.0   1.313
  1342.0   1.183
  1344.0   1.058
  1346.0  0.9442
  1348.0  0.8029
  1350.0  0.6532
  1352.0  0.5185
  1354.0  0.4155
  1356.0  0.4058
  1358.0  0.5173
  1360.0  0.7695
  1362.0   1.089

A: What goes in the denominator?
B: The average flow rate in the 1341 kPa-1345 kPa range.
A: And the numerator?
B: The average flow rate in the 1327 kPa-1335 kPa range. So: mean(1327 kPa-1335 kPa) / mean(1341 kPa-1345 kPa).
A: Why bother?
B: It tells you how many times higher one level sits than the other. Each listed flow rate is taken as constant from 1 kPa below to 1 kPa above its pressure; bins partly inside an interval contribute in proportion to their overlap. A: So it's 1.5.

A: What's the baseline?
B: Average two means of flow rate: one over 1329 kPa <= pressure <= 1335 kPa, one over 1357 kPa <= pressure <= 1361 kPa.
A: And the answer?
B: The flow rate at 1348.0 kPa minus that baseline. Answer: -0.34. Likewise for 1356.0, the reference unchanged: -0.73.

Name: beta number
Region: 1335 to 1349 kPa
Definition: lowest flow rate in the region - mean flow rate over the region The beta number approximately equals -0.38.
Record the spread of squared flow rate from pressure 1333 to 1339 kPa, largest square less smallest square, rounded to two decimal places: 0.53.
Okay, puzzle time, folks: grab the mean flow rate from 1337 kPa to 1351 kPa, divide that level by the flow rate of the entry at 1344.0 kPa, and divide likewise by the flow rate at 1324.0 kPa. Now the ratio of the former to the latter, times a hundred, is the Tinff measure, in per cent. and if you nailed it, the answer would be 162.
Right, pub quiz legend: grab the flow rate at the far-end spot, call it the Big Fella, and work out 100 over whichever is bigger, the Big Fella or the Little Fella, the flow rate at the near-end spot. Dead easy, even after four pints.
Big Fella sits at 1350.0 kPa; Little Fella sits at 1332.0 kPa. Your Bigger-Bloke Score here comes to 61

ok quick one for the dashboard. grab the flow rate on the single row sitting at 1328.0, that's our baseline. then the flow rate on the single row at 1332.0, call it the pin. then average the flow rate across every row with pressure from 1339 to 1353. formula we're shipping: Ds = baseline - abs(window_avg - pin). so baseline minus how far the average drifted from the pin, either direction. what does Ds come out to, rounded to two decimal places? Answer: 0.98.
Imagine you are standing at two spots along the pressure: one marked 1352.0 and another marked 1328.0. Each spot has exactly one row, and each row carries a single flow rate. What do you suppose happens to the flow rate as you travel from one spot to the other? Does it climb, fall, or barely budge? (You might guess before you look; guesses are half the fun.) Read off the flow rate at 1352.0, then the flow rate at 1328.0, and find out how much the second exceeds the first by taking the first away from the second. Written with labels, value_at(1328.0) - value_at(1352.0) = 1.2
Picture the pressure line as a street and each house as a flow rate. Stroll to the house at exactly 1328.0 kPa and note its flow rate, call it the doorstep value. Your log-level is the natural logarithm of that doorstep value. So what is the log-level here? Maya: 0.52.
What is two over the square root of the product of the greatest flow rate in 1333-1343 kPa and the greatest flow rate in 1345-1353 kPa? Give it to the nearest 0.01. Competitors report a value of 1.62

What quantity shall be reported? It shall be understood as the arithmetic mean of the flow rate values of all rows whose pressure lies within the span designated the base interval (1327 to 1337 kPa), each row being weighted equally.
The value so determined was 1.6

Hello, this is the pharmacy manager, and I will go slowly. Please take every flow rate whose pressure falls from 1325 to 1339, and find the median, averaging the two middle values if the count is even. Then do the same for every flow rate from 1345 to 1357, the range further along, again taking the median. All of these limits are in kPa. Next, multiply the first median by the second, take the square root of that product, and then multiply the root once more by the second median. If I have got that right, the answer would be 0.57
